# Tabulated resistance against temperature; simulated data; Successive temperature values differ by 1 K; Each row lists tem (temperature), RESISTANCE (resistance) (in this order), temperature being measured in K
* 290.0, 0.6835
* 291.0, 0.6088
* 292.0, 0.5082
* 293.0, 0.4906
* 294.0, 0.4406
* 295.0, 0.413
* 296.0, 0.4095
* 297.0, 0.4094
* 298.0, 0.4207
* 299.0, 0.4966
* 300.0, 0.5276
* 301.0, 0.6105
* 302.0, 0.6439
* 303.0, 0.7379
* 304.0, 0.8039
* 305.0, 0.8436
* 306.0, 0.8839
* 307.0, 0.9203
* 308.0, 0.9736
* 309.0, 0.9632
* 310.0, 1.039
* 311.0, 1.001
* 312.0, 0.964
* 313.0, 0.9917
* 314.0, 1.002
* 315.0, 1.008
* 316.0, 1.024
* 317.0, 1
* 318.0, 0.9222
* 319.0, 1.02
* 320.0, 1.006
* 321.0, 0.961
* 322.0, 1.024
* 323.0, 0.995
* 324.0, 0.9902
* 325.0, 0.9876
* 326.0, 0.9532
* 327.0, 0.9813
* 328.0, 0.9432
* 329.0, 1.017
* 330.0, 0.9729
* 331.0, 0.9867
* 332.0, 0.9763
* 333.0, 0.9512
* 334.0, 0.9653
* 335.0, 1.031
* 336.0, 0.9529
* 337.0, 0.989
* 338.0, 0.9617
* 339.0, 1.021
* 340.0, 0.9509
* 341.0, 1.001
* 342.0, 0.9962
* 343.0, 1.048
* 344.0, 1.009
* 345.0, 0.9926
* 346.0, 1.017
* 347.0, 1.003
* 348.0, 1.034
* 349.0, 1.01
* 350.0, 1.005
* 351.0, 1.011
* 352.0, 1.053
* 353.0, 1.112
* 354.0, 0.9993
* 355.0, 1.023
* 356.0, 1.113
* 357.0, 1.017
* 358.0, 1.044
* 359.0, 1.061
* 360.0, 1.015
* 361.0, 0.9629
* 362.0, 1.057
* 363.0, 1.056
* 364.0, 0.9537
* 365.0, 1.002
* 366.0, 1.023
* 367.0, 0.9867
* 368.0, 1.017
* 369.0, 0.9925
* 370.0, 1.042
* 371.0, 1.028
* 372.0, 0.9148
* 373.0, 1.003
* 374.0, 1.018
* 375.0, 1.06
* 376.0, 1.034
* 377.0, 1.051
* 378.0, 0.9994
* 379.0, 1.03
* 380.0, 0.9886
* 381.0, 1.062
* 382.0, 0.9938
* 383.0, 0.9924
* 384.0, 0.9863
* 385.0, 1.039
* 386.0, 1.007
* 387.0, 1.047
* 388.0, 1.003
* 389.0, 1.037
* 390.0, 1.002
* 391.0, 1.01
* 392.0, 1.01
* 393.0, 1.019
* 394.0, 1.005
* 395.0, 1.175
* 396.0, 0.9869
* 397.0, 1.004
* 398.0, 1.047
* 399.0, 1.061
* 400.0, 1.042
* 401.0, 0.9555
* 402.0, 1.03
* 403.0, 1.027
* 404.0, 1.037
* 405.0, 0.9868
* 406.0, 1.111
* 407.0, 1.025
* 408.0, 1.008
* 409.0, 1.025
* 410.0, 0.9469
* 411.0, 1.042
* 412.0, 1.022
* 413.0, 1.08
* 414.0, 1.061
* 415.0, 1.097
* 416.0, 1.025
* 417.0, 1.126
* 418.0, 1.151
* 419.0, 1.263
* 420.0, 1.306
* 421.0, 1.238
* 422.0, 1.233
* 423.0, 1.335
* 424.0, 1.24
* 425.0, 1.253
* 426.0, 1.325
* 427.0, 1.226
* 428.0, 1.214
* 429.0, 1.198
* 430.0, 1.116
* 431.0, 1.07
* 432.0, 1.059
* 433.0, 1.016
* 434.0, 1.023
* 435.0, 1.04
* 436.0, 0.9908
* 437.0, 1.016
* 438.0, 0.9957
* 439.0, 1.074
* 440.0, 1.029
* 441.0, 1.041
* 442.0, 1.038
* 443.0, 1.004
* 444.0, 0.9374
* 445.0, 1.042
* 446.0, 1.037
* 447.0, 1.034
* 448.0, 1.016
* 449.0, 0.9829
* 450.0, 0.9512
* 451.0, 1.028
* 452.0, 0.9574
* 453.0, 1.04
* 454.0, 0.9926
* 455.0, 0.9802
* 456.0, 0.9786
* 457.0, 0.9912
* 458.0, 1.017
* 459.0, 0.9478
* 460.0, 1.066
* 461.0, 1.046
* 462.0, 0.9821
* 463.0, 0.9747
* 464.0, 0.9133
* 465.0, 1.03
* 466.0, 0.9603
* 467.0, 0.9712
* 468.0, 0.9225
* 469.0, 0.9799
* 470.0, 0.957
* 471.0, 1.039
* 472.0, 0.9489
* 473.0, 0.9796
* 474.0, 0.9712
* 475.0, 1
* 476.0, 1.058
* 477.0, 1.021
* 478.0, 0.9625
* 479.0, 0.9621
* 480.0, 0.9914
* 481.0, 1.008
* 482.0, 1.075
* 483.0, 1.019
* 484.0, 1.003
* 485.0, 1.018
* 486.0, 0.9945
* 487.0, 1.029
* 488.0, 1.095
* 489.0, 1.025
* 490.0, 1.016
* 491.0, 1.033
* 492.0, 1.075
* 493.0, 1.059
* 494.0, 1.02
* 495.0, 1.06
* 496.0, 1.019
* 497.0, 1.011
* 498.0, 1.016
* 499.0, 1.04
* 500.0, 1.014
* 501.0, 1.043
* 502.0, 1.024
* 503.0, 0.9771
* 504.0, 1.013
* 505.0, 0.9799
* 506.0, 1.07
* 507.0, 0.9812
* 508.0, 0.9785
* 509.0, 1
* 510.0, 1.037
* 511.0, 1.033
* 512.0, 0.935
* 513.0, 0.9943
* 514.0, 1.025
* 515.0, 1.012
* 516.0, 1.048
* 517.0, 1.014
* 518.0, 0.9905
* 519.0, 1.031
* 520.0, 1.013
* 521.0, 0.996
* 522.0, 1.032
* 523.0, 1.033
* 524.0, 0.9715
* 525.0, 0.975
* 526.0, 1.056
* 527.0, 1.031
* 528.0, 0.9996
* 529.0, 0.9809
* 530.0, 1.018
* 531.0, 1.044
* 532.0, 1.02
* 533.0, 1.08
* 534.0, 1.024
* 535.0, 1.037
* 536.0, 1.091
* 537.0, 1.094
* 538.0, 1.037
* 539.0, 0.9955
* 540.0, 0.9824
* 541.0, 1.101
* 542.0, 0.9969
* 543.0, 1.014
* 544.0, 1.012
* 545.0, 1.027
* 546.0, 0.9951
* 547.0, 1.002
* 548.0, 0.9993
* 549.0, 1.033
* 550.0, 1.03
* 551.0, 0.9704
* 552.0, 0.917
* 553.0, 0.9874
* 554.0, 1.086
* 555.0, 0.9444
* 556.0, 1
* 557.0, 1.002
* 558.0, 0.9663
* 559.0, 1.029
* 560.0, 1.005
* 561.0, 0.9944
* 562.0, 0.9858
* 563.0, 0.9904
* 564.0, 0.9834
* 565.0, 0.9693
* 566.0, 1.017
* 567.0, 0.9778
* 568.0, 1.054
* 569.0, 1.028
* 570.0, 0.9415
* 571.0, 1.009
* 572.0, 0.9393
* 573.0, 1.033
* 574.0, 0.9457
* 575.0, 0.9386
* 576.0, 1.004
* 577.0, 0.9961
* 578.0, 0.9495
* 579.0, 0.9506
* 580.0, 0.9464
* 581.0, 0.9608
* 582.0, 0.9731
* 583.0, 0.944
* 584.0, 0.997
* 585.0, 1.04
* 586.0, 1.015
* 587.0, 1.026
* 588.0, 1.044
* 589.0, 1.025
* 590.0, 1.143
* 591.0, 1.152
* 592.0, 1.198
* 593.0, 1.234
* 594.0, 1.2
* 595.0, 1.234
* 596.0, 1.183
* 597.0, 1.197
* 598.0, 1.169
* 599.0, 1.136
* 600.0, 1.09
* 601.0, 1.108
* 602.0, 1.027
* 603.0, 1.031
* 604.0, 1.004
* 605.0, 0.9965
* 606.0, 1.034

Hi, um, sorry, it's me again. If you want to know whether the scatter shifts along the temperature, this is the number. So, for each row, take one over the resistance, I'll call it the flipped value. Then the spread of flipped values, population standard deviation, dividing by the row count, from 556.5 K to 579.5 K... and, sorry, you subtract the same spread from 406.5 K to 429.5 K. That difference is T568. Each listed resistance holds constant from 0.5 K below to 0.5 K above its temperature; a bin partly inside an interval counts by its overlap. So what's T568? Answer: -0.05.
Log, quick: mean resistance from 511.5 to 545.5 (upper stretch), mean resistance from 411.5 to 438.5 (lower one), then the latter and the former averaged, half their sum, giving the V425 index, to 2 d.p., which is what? 1.08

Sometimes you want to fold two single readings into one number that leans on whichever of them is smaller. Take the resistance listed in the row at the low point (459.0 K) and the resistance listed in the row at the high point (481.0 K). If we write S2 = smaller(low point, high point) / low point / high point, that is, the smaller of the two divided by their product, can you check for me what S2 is 0.992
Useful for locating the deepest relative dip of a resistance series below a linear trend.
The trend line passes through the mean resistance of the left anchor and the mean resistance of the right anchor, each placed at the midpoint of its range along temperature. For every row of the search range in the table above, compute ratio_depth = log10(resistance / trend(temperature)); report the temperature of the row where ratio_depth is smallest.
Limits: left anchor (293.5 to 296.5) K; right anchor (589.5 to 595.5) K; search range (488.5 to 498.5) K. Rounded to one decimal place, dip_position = 497.0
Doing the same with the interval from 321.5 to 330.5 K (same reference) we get 328.0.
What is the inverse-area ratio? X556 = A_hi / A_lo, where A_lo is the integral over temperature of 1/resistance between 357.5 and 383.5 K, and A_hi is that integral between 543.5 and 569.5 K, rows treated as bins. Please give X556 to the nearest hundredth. 1.01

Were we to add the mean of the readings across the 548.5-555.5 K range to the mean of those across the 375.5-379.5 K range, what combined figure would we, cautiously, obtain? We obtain 2.024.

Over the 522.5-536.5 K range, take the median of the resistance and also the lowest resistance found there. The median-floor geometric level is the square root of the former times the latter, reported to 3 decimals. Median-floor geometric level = 0.999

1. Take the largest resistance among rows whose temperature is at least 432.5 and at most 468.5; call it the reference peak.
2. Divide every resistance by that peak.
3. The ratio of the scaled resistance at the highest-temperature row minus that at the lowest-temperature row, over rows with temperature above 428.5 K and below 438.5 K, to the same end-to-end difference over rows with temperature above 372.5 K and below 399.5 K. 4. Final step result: -3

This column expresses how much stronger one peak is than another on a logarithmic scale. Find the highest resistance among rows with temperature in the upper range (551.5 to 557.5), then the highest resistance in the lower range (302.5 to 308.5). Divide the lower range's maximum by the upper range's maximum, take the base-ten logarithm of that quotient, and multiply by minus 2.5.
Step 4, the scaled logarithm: 0.12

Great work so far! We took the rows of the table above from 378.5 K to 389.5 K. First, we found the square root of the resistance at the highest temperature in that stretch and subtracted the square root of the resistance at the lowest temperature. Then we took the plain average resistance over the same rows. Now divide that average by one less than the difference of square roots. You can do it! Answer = -1.02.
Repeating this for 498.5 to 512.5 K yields -0.96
